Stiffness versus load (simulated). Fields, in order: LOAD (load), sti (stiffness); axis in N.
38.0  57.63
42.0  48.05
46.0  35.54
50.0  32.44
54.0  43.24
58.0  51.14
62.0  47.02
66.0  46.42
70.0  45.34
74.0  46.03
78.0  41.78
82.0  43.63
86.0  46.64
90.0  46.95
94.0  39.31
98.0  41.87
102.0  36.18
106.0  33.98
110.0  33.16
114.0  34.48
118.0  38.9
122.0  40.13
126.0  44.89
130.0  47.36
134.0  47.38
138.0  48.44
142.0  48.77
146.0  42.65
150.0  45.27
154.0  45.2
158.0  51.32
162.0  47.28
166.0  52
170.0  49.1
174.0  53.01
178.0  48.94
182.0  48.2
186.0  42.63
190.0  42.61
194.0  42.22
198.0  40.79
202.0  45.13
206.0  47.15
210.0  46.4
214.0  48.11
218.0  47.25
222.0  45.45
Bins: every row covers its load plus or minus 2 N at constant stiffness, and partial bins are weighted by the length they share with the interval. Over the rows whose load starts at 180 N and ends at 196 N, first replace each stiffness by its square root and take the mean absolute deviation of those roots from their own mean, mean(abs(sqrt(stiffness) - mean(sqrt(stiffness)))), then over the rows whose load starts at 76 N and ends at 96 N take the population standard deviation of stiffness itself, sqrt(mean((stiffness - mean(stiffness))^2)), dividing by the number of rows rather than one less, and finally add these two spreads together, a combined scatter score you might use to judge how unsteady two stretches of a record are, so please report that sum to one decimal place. 3.1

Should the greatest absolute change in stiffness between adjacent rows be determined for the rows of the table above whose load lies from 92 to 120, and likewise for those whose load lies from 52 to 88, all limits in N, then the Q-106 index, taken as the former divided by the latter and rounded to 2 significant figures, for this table 0.72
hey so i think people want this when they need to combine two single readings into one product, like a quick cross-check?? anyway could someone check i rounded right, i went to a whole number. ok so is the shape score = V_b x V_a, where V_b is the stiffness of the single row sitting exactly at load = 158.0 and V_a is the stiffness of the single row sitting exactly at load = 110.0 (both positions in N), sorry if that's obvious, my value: 1702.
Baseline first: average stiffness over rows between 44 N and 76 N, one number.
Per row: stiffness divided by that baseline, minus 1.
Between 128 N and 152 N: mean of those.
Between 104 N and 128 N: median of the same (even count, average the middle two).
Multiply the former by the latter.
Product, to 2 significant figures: -0.012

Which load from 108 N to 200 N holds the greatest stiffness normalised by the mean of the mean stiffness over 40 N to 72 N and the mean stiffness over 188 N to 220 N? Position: 174.0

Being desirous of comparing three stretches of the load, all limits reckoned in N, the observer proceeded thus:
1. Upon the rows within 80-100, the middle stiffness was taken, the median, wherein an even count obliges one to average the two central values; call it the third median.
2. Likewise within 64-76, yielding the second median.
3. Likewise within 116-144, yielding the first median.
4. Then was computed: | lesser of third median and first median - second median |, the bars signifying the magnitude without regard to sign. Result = 2.4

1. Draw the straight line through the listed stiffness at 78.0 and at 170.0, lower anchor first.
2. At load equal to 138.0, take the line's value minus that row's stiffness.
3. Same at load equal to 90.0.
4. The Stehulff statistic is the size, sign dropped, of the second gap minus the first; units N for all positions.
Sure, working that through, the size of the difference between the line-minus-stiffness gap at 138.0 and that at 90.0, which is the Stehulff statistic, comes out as 2.3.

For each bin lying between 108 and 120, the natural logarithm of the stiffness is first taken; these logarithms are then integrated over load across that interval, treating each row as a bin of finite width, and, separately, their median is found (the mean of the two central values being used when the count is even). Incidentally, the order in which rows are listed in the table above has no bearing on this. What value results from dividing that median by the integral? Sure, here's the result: 0.0827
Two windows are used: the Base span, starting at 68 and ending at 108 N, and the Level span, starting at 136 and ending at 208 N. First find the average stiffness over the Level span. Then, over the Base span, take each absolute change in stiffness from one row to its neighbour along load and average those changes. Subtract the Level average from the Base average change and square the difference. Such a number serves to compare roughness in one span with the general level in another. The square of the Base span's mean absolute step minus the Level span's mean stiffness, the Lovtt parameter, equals 1899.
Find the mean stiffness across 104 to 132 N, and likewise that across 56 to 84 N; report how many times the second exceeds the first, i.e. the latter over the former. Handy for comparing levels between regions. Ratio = 1.18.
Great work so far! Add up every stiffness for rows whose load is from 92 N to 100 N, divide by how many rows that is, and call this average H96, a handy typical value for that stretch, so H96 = 41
